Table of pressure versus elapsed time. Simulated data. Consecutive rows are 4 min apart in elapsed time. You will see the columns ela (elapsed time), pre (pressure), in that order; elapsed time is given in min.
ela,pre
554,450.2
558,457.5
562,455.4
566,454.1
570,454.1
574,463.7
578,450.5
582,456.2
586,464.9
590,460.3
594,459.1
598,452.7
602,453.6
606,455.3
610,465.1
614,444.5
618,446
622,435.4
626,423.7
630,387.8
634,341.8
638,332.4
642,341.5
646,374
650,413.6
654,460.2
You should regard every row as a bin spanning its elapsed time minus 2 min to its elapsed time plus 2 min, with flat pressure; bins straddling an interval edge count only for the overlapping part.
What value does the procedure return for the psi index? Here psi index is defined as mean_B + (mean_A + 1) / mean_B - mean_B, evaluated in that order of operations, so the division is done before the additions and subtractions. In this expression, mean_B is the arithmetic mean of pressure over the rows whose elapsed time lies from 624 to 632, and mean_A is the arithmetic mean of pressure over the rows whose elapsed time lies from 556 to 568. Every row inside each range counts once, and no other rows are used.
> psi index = 1.13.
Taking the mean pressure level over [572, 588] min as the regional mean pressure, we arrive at 459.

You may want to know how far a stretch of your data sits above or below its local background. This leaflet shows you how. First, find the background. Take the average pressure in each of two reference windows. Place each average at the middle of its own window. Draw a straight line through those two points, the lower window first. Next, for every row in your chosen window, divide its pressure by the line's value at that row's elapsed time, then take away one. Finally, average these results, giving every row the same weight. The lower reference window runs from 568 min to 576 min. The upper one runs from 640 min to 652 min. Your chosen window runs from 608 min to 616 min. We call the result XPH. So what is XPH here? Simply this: 0.10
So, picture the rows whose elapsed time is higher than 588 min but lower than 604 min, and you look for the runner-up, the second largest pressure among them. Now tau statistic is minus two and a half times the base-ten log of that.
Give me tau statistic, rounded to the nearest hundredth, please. -6.65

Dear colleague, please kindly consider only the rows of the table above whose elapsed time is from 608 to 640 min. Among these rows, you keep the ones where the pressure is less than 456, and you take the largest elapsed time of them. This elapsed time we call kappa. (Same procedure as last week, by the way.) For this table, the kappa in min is 638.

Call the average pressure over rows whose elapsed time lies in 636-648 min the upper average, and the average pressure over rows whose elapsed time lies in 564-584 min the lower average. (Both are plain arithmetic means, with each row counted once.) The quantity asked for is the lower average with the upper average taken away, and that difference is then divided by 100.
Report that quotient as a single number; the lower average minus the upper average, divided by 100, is 1.1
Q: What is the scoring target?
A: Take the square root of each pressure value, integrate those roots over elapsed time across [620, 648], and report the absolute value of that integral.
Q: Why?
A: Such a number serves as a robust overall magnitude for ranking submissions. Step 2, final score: 543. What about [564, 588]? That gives 513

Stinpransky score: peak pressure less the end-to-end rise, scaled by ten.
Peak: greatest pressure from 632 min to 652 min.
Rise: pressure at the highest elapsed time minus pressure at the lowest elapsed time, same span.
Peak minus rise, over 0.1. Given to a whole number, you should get 3418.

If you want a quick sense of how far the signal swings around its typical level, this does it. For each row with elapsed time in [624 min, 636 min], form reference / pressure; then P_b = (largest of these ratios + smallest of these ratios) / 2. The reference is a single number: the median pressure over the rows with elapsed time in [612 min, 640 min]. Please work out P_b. 1.12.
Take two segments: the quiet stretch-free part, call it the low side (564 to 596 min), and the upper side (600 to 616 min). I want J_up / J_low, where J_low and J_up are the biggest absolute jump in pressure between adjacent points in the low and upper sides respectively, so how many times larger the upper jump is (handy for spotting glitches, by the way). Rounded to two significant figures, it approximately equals 1.6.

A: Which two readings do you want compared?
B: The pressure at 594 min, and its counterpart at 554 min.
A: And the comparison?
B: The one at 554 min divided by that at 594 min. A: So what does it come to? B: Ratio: 0.98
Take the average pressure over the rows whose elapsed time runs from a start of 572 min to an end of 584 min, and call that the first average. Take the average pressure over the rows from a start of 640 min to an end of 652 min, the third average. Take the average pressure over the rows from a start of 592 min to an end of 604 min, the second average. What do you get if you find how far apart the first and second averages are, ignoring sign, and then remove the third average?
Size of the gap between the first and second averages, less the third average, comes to -375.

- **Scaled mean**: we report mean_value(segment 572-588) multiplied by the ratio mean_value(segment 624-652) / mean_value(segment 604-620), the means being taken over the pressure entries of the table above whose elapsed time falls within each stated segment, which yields 379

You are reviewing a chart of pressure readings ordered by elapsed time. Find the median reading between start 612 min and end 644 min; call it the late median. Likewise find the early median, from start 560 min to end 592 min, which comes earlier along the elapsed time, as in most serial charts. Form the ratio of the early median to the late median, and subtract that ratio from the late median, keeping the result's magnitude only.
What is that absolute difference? 405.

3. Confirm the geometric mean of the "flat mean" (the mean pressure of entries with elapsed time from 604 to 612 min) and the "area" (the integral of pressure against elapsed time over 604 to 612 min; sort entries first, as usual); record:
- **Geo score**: 1302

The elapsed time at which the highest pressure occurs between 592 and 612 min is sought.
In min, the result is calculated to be 610 min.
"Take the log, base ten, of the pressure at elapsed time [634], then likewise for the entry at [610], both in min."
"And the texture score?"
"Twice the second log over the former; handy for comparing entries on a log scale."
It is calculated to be 2.11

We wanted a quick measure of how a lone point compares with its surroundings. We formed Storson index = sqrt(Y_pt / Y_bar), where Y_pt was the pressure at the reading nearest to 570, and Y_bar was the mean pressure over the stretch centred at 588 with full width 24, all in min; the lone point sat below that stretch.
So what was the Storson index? 1.00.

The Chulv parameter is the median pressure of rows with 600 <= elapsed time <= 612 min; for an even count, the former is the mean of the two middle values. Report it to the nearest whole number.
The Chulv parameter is 455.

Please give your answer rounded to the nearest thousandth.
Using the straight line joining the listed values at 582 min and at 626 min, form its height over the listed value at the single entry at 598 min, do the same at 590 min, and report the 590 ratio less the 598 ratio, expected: -0.003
